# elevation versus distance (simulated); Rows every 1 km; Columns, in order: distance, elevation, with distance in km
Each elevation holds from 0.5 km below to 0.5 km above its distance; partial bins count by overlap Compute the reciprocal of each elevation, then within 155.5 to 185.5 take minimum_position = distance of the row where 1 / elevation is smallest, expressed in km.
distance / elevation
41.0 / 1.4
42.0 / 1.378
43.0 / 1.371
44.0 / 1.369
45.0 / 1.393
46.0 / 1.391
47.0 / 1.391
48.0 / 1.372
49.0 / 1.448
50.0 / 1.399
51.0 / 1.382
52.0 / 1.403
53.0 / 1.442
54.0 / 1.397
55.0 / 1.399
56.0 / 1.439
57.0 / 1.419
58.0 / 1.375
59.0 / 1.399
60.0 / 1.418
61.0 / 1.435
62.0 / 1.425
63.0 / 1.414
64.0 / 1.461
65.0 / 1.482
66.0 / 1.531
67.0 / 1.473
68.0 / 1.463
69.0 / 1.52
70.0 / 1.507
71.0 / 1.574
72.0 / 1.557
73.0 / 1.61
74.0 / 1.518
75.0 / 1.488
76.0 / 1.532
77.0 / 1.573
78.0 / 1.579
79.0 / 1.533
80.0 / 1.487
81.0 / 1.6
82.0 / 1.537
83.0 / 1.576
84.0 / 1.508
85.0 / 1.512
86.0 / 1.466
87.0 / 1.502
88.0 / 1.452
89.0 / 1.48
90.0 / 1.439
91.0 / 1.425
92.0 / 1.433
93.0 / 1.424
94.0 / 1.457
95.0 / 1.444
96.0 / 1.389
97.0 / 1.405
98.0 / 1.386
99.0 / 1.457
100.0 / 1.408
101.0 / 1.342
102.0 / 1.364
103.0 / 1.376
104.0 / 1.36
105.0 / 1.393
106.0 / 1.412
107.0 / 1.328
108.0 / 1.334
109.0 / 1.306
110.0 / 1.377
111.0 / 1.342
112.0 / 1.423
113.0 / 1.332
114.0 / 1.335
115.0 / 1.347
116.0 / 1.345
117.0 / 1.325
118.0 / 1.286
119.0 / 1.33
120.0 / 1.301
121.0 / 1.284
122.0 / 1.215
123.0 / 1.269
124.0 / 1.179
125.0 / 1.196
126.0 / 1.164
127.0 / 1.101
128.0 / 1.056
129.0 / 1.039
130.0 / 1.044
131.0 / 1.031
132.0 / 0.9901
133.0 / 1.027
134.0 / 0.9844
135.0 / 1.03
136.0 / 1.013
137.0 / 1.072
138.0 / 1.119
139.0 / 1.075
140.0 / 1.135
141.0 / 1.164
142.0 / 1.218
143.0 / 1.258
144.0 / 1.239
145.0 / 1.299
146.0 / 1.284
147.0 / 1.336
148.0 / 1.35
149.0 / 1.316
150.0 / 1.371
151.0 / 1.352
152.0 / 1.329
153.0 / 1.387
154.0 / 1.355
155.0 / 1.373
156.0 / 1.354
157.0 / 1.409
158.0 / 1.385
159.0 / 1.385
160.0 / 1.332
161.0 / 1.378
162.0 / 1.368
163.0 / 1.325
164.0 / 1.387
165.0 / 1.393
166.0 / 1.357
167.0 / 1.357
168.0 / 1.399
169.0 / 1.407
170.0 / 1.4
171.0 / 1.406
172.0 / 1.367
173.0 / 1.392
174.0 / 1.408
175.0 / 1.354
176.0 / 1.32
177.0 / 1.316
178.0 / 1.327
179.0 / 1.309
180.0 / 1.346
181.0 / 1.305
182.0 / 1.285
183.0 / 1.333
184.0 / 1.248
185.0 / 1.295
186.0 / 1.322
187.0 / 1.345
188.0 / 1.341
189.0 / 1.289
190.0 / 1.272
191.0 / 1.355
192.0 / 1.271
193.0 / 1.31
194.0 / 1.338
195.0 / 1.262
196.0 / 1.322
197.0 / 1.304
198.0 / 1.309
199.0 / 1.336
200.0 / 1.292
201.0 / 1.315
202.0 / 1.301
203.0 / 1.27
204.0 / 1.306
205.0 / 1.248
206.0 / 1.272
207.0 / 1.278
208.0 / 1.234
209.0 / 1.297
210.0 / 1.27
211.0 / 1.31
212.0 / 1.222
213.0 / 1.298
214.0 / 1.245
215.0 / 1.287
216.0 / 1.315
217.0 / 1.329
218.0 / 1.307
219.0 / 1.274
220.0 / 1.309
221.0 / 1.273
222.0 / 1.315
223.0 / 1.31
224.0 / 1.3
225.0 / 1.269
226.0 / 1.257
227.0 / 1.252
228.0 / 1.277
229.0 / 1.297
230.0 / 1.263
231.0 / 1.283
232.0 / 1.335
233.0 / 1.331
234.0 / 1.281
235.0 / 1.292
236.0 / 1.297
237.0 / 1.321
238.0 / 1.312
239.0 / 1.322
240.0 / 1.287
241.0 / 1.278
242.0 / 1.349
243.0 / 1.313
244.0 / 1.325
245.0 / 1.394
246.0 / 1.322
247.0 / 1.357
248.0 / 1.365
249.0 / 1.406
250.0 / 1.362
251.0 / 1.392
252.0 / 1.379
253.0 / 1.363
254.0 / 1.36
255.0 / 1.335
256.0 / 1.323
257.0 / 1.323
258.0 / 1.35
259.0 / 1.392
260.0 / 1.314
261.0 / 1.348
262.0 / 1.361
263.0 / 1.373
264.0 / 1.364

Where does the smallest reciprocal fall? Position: 157.0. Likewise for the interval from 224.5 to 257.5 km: 249.0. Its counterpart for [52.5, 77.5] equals 73.0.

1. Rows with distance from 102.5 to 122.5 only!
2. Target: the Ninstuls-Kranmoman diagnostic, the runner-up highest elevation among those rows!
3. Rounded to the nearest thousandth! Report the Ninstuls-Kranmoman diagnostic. 1.412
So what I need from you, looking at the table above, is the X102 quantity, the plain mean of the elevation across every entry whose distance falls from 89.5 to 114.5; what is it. 1.39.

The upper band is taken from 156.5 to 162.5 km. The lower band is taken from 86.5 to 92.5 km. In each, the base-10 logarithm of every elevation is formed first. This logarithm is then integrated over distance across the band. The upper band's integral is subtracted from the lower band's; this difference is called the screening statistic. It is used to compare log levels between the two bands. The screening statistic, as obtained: 0.15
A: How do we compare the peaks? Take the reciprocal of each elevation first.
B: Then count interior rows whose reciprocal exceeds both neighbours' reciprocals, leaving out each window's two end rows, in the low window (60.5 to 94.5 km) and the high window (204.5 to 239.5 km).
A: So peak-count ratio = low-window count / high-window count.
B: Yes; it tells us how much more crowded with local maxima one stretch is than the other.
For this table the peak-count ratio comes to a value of 1.2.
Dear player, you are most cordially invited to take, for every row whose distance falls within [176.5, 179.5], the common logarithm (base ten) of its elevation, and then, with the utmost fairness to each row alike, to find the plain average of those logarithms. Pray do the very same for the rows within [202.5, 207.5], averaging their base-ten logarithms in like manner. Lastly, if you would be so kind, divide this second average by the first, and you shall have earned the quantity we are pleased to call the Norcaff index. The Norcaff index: 0.88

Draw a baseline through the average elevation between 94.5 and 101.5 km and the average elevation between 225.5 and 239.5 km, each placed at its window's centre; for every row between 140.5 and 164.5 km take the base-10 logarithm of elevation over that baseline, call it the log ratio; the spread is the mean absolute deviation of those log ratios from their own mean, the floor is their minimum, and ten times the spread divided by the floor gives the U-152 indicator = -2.3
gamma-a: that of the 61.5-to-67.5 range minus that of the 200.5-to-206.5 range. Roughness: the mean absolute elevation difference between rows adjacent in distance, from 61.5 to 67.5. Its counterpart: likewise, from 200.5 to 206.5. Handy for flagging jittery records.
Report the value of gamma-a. 0.005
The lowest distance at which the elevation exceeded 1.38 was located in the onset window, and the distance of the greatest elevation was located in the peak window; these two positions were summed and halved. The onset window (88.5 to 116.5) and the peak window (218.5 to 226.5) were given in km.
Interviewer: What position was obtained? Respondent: 155.5 km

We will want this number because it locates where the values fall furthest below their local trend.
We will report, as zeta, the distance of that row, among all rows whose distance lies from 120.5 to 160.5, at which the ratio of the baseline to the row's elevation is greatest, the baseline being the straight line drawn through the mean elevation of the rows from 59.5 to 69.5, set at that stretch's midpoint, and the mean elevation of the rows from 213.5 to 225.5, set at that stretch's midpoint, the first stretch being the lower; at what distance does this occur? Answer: 134.0 km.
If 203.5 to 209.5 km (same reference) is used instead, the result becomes 208.0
